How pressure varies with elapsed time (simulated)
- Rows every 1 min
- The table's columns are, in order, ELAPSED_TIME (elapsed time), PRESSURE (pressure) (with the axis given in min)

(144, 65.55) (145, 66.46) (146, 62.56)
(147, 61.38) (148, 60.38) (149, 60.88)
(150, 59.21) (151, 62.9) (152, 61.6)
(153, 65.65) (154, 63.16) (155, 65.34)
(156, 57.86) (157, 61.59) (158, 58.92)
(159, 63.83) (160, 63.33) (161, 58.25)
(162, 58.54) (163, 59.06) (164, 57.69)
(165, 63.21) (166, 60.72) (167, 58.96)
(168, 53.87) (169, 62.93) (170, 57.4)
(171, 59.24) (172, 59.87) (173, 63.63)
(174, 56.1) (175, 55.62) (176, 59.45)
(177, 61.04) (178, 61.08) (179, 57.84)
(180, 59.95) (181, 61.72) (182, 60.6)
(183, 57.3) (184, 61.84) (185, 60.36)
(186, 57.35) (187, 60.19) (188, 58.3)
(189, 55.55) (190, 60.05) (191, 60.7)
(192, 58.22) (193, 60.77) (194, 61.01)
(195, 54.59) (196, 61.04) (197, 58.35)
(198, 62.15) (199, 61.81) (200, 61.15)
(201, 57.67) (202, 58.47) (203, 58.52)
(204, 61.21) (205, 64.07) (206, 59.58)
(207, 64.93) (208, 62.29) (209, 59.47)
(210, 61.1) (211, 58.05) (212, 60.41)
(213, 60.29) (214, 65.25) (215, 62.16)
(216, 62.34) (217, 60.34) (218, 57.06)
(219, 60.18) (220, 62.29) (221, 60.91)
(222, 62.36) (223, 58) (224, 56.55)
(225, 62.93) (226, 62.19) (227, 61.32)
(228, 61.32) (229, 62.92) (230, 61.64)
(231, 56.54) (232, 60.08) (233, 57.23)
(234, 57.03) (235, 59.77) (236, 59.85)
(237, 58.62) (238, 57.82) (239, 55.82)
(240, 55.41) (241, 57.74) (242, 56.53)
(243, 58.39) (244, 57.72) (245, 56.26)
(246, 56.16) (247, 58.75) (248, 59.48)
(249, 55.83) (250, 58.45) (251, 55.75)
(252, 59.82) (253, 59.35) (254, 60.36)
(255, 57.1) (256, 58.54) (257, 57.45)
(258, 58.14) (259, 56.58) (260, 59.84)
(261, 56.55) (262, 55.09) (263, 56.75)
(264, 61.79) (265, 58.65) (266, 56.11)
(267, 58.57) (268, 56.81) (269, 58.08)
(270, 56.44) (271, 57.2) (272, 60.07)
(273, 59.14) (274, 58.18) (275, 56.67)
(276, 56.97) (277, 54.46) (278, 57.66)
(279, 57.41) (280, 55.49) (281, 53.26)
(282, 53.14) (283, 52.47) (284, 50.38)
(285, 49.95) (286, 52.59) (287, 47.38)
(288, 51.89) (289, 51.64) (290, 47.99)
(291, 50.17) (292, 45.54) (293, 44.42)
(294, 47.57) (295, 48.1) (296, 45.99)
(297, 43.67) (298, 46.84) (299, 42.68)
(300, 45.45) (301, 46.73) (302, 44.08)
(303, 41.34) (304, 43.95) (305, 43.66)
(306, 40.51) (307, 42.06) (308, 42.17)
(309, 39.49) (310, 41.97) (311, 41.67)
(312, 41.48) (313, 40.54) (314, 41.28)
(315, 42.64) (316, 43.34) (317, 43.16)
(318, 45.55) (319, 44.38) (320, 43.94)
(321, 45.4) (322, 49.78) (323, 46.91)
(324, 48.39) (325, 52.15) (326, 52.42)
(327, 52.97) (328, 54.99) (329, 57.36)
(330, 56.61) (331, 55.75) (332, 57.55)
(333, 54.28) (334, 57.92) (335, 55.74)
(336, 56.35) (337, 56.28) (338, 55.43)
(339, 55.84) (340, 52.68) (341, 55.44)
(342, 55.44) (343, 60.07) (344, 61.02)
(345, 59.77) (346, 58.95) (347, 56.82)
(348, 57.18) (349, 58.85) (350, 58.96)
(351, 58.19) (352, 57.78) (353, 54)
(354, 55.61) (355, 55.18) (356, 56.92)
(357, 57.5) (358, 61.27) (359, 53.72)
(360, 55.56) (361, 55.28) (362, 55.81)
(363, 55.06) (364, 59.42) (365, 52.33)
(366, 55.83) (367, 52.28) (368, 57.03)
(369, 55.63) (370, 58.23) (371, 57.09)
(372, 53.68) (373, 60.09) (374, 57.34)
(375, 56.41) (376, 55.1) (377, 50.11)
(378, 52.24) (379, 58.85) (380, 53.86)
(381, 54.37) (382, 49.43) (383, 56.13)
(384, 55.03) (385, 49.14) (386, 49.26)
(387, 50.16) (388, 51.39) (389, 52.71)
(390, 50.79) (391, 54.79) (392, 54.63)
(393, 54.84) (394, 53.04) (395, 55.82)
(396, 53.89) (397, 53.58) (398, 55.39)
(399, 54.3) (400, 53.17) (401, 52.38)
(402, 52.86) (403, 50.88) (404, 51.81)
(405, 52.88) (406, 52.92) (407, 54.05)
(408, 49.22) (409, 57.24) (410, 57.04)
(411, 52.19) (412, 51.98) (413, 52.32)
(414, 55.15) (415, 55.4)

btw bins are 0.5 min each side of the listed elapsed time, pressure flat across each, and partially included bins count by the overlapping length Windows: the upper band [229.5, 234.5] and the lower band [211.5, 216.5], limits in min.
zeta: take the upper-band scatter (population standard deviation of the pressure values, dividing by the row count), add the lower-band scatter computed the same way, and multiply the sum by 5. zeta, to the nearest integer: 19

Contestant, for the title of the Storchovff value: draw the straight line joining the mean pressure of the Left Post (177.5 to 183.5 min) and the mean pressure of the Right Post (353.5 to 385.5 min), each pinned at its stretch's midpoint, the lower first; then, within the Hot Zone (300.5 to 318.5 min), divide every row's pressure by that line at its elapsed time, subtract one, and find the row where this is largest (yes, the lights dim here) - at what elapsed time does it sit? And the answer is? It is 301 min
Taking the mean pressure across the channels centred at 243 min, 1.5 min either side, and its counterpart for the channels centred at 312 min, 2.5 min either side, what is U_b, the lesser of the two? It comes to 41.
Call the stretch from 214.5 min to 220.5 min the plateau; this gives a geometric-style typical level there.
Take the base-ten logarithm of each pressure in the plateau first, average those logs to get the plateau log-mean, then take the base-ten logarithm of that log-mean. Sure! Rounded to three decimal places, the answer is 0.251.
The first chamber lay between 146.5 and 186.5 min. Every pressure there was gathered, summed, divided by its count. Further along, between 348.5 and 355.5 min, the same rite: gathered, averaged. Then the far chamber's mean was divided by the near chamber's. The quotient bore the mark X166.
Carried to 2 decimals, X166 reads 0.95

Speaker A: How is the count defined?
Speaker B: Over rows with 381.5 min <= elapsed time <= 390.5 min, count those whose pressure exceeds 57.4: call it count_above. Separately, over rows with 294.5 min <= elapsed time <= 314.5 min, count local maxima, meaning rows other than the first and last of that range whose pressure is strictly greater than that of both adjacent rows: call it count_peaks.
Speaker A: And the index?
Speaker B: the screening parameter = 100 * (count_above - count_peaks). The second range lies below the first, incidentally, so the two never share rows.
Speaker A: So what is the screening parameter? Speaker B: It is -500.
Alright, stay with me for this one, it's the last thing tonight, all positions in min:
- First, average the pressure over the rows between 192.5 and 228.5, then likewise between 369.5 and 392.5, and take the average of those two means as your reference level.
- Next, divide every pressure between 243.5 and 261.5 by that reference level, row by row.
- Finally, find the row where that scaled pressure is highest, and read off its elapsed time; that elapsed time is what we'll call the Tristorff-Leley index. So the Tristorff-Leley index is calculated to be 254 min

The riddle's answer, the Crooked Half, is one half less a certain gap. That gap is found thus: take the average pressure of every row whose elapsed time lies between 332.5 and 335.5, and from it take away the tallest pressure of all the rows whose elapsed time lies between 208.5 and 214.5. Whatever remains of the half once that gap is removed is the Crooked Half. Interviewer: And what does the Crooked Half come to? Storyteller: 9.8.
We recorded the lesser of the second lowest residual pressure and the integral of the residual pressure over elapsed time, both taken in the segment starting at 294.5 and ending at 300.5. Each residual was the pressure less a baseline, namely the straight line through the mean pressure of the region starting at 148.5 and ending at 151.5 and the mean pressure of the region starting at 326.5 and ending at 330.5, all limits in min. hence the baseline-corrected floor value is -65.9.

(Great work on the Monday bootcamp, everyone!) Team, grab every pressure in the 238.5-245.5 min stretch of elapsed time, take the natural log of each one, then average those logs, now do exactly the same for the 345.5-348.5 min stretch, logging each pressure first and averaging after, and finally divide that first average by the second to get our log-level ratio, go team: 1.00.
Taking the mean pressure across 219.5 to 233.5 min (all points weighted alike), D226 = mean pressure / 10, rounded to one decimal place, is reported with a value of 6.0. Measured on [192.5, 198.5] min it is 6.0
